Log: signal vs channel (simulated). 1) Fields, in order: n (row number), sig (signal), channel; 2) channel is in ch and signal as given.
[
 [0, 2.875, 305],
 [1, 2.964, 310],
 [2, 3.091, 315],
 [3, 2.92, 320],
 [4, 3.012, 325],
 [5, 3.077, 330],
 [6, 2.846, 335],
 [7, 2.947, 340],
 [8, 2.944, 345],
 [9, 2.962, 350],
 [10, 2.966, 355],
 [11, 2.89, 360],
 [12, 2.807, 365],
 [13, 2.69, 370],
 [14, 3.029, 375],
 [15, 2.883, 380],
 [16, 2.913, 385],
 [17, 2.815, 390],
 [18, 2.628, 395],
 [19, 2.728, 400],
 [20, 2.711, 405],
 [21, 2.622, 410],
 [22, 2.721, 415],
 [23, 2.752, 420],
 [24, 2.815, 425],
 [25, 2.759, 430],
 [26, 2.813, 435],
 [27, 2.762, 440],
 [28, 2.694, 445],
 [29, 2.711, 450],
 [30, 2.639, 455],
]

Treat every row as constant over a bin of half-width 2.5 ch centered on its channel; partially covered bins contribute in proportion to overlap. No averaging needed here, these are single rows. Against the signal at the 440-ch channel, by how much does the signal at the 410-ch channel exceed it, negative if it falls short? -0.14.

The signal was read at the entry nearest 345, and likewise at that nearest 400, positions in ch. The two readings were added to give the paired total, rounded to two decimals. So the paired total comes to 5.67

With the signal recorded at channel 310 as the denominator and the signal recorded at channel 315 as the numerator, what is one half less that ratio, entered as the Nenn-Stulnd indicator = -0.543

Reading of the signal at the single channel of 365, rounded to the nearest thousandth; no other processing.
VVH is 2.807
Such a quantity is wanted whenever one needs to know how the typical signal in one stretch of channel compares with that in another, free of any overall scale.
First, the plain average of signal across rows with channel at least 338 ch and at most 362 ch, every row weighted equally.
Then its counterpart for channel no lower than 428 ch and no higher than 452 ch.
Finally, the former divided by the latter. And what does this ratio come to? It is 1.07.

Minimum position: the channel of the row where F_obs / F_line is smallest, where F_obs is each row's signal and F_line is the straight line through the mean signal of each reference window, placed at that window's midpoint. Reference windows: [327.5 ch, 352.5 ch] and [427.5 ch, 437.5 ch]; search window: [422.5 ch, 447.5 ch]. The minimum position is 445 ch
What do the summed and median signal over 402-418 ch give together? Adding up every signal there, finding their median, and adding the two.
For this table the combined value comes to 11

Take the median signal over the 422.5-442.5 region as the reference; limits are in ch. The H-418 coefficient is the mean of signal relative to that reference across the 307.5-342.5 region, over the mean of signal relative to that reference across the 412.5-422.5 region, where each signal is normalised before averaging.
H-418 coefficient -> 1.09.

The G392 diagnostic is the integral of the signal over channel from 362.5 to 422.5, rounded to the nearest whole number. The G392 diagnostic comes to 166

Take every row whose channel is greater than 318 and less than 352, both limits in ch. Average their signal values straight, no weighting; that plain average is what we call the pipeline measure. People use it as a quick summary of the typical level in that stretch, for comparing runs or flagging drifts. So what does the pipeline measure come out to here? 2.96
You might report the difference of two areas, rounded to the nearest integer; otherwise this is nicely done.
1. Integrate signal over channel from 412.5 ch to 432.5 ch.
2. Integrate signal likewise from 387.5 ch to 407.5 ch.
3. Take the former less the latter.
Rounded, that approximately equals 1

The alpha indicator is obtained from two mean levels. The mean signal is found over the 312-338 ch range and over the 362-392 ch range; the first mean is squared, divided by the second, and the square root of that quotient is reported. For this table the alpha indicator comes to 1.77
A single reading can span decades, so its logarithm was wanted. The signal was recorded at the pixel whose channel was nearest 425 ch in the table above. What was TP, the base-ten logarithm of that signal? 0.449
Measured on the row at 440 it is 0.441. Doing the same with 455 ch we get 0.421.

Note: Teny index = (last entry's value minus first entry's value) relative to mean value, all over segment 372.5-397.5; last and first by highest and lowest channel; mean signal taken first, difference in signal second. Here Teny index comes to -0.14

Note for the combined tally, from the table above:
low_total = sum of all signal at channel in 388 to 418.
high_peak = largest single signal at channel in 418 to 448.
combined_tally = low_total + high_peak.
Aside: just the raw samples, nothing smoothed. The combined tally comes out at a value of 19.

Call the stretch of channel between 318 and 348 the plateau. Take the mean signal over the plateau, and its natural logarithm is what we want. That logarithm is 1.08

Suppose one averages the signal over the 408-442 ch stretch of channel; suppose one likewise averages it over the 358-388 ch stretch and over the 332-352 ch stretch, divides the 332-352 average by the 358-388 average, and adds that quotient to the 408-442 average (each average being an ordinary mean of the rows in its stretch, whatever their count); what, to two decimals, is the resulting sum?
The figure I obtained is 3.77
